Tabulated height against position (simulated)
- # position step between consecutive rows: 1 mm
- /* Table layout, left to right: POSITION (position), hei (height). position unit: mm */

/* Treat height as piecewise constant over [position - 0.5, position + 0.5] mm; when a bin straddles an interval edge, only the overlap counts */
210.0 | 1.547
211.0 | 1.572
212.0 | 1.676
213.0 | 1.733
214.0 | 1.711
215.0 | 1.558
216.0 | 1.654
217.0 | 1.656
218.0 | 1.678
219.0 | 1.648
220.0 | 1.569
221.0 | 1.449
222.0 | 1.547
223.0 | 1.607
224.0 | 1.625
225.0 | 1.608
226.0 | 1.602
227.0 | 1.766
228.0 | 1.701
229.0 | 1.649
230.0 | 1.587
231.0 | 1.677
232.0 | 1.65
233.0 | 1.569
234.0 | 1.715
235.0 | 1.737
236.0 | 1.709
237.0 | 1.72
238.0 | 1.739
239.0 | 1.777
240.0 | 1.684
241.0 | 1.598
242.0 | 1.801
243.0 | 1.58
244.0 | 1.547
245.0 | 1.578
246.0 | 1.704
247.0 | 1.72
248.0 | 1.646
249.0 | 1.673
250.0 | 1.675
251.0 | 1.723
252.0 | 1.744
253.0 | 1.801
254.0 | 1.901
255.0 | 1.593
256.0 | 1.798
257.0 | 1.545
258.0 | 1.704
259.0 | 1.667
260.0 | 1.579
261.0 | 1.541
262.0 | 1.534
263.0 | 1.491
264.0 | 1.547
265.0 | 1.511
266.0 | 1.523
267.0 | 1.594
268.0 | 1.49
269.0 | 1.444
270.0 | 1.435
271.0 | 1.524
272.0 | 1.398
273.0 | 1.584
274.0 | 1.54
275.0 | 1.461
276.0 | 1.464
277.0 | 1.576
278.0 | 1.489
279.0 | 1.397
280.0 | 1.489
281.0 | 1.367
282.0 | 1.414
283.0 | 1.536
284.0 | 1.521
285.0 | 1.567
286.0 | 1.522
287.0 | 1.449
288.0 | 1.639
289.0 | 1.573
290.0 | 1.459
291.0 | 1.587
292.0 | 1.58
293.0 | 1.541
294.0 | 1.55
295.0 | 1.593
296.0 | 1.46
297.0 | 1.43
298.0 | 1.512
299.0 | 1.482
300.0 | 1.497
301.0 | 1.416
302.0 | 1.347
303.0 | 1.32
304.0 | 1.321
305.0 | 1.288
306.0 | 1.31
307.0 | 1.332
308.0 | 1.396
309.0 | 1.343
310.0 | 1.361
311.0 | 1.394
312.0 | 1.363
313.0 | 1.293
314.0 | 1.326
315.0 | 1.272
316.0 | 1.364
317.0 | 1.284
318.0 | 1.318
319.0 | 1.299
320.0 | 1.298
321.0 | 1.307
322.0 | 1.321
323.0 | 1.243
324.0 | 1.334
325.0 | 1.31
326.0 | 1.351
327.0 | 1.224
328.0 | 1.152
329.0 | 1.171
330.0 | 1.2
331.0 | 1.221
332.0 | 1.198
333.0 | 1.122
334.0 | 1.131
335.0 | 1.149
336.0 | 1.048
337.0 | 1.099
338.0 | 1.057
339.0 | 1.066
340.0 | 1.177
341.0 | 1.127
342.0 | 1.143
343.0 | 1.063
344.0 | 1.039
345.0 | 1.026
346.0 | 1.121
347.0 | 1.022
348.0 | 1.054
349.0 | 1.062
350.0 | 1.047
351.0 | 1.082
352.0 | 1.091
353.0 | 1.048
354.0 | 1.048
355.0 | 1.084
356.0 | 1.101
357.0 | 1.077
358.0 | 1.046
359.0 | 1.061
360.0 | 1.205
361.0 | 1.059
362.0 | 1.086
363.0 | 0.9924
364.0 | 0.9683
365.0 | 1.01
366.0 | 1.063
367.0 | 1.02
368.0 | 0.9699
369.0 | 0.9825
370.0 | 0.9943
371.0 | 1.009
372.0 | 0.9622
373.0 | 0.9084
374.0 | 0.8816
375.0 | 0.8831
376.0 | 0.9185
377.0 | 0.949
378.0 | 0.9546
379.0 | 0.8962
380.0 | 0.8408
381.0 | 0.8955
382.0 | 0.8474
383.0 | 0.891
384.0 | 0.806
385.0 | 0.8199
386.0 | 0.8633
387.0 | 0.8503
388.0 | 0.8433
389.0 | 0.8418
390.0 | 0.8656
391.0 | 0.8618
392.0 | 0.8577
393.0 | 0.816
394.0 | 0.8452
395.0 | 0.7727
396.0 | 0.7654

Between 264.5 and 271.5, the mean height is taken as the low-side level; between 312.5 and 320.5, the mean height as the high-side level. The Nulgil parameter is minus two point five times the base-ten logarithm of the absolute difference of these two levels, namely 1.77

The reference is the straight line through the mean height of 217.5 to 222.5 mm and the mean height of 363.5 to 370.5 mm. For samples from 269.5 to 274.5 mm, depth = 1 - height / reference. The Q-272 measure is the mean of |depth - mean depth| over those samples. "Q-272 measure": 0.049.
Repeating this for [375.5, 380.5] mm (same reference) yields 0.032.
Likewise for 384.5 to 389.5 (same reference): 0.013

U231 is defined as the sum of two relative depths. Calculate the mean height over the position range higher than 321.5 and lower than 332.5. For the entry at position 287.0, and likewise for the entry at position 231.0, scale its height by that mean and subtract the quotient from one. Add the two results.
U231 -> -0.5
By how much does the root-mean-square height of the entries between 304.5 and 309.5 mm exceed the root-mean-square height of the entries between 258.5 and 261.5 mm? -0.26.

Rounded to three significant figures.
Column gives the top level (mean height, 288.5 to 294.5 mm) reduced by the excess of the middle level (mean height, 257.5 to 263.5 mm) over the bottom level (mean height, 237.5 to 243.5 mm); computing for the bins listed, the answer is 1.66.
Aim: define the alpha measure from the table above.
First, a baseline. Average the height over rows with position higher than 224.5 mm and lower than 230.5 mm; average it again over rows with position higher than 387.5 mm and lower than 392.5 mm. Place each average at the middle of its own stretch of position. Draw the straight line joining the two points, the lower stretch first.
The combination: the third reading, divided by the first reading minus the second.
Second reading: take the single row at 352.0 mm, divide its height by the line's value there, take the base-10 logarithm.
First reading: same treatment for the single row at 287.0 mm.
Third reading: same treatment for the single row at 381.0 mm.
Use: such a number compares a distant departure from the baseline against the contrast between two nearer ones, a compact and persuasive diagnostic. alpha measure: -0.2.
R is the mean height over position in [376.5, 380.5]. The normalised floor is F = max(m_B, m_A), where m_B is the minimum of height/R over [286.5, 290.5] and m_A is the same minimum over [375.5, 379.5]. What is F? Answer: 1.59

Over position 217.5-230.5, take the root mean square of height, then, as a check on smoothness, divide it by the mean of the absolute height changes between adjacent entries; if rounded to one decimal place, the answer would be 25.2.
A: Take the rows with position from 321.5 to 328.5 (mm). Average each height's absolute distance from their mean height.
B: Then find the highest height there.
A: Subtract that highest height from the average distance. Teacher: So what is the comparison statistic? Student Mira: -1.3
